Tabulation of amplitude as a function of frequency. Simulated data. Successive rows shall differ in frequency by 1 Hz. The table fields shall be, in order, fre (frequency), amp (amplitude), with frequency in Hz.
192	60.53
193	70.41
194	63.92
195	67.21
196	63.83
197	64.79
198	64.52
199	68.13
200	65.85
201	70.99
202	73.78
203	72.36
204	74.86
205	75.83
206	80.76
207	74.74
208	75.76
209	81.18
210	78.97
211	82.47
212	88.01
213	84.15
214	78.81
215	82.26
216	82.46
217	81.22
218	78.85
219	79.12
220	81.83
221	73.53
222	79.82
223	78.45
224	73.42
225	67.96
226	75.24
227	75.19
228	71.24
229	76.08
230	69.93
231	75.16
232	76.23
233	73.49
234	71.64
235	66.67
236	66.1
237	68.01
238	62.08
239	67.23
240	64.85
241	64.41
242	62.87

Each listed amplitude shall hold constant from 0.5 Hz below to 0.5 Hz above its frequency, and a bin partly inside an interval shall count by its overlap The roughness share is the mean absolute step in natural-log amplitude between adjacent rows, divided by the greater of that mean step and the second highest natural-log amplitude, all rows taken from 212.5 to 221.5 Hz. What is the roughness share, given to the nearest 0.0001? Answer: 0.0085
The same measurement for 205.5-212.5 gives 0.0112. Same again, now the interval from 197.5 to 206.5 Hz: 0.0096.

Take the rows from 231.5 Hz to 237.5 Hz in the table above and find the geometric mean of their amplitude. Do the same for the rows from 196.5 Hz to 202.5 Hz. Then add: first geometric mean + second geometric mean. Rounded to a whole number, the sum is 138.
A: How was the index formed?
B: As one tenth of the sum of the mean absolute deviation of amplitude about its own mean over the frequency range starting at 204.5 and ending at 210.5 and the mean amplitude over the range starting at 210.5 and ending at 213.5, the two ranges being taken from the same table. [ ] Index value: 8.7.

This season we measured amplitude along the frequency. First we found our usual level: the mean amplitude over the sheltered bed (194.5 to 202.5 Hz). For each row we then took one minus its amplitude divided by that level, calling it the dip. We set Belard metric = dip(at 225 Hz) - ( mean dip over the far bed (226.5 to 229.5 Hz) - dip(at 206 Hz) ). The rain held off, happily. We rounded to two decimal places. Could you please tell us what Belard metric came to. -0.11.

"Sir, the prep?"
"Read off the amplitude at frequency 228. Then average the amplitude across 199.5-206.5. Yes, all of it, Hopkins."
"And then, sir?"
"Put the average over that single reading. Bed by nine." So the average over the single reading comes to 1.03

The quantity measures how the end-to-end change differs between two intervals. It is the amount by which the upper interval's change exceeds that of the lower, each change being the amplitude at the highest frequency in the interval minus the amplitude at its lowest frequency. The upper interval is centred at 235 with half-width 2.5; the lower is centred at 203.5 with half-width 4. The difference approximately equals -14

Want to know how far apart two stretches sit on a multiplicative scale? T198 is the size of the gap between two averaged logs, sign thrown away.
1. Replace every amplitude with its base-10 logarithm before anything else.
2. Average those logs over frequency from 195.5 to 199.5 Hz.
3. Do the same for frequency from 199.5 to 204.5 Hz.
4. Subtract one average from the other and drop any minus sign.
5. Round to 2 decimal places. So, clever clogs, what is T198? 0.04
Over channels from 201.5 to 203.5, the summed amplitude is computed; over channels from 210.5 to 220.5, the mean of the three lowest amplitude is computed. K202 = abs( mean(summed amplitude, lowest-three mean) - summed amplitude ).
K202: 34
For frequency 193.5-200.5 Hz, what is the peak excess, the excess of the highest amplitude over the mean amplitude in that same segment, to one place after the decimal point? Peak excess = 2.7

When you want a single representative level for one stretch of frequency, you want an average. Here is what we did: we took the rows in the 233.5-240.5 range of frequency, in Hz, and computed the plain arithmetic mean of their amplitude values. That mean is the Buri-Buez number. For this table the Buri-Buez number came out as 67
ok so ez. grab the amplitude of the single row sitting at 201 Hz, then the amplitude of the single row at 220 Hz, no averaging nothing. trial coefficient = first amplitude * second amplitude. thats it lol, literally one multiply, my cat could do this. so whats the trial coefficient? 5809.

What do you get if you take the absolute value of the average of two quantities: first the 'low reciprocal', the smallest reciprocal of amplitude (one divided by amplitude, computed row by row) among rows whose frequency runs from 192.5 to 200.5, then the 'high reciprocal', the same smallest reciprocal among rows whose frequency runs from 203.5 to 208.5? 0.0133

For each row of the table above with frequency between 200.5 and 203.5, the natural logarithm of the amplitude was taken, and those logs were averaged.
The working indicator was 4.28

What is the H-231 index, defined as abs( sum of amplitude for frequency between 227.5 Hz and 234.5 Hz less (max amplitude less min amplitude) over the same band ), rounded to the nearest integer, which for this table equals 507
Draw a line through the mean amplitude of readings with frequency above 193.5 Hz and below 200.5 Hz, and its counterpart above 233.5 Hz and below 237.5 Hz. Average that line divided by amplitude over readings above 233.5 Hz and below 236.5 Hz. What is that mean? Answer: 1.00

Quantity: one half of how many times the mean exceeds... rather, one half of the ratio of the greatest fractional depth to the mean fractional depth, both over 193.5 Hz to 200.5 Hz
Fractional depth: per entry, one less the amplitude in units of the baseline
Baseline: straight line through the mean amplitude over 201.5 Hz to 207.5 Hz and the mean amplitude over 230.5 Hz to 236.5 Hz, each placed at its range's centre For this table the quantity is 0.6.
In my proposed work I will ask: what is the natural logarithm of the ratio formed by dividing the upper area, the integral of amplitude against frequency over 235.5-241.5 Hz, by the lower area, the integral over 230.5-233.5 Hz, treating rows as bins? 0.56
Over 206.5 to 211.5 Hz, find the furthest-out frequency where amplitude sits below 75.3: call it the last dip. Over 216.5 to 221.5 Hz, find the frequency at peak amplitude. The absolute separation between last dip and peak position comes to 13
